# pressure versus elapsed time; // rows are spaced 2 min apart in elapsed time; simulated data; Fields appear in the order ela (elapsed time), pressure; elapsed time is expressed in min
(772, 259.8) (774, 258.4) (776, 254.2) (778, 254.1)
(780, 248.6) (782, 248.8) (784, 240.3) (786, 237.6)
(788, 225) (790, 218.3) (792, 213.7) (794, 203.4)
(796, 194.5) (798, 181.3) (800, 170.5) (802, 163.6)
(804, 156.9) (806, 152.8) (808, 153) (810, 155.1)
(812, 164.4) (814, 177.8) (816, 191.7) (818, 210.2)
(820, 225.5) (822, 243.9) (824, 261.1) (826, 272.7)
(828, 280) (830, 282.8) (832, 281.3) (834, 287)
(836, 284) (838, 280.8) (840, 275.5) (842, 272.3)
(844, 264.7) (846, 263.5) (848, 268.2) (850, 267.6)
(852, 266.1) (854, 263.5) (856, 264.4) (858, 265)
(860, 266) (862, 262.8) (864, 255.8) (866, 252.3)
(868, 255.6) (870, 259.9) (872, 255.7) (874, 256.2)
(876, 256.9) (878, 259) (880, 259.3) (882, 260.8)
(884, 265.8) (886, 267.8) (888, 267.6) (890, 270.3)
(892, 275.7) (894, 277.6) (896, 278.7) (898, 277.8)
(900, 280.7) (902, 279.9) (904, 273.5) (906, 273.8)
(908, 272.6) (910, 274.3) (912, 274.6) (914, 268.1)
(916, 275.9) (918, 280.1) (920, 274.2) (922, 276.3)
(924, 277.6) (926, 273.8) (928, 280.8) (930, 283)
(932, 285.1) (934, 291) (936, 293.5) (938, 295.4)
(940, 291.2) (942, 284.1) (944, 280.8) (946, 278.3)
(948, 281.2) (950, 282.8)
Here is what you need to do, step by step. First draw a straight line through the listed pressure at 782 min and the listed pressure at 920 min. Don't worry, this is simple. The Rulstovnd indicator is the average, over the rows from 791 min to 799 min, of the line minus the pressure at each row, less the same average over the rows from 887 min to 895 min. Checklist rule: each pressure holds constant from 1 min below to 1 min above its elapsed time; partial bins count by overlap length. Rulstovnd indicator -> 57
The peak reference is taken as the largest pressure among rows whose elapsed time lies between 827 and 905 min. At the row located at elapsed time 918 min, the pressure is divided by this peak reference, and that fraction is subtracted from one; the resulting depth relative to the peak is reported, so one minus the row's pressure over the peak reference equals 0.024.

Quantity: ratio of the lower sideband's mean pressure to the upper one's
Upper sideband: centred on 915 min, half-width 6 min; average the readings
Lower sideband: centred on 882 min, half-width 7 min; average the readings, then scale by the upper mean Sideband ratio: 0.96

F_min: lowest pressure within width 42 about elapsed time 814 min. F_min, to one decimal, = 152.8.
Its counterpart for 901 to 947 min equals 268.1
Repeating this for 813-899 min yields 177.8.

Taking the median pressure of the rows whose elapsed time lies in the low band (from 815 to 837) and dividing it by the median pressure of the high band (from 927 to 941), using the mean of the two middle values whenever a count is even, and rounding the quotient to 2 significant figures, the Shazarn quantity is 0.94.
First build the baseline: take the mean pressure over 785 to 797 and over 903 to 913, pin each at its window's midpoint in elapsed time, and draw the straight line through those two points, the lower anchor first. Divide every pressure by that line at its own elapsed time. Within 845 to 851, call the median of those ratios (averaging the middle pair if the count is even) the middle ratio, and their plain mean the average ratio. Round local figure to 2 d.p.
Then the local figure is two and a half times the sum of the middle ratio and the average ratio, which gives 5.46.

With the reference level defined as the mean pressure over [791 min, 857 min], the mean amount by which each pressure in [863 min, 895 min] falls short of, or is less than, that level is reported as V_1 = -32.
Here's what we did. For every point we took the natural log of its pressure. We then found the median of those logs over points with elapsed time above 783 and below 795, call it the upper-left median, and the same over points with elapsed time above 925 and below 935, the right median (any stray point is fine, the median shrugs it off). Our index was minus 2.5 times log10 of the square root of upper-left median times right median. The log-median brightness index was -1.86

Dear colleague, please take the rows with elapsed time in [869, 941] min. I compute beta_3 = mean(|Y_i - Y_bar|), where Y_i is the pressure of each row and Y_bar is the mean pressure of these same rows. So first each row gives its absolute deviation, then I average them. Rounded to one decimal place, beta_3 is 8.0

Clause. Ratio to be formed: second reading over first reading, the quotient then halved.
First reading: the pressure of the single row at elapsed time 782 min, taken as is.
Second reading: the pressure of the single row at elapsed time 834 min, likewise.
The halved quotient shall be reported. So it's 0.58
